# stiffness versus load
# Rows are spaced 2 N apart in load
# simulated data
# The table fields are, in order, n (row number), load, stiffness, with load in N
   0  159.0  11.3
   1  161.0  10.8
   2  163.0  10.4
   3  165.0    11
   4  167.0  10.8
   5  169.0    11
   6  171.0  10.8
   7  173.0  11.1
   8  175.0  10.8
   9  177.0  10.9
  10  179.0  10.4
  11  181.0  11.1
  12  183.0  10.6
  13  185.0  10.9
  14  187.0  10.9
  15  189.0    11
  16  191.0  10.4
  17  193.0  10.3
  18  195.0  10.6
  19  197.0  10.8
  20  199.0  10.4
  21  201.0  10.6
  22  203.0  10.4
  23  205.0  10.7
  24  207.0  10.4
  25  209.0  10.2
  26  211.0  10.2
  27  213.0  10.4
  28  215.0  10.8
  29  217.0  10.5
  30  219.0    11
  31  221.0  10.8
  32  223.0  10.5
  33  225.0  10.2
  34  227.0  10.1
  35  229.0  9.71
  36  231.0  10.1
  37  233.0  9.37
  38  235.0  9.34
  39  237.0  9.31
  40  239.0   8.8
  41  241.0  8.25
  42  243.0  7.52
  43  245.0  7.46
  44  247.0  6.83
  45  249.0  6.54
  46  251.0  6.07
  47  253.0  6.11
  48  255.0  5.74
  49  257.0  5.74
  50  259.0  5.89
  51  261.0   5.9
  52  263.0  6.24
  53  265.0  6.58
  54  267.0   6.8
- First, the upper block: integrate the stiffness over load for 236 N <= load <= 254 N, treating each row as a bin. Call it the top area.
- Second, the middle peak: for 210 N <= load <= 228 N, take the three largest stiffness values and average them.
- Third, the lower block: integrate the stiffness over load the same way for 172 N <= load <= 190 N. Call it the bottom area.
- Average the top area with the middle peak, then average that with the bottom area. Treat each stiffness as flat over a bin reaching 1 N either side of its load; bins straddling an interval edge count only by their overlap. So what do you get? 133.9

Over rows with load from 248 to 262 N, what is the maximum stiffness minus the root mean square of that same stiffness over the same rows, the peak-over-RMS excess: 0.54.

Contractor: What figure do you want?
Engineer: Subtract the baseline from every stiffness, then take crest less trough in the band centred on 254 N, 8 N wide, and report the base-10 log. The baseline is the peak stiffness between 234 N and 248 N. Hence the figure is -0.4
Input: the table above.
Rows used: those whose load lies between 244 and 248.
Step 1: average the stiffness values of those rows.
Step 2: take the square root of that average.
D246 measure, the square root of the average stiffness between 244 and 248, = 2.7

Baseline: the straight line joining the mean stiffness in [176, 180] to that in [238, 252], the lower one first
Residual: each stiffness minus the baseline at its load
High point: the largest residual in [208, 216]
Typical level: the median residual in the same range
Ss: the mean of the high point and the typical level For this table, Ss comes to 1.6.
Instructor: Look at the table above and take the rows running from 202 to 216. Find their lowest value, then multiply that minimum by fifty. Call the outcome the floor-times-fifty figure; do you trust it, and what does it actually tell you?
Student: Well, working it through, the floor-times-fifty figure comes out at 510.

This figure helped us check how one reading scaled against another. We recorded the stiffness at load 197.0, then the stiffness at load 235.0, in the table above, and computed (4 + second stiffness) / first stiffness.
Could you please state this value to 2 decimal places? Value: 1.24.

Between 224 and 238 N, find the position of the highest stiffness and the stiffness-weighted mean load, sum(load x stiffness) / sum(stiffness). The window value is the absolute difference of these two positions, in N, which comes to 5.9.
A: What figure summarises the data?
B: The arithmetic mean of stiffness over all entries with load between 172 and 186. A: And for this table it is 10.8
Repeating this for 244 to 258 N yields 6.4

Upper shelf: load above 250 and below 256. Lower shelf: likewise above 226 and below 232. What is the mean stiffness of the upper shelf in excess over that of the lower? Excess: -4.0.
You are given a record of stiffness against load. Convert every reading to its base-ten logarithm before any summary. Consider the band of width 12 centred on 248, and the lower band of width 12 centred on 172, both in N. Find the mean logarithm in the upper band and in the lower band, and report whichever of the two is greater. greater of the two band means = 1.04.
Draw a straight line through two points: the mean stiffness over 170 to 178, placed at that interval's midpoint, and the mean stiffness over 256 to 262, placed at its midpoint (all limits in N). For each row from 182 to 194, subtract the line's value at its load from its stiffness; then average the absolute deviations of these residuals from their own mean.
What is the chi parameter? 0.191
